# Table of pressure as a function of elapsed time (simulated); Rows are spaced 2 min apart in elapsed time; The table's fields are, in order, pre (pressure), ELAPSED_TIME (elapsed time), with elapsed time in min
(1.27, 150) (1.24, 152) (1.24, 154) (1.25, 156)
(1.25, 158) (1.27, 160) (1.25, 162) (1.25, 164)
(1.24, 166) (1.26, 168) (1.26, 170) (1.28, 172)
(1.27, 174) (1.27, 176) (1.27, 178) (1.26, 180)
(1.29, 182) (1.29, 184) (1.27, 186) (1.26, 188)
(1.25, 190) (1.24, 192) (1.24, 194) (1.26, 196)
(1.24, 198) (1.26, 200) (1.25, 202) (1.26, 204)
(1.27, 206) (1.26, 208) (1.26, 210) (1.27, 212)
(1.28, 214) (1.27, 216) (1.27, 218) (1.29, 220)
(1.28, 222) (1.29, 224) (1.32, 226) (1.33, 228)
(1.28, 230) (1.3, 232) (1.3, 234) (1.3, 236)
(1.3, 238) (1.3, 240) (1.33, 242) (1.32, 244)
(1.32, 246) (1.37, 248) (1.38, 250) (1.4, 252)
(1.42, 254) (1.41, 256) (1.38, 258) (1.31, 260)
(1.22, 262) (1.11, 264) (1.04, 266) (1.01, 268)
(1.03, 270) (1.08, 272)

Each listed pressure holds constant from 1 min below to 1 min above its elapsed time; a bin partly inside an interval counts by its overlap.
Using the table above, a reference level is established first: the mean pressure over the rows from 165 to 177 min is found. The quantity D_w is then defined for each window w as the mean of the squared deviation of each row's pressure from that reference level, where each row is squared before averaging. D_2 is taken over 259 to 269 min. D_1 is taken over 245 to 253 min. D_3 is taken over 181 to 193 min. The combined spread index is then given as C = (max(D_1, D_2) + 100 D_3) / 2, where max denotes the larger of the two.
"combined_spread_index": 0.032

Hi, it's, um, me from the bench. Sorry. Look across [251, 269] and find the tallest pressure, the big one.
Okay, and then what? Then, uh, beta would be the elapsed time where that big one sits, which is 254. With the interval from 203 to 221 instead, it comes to 220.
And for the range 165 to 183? 182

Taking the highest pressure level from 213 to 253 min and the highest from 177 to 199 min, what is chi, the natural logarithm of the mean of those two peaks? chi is 0.296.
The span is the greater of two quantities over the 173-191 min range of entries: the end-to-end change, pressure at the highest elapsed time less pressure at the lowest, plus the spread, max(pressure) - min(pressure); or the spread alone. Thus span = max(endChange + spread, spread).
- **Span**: 0.040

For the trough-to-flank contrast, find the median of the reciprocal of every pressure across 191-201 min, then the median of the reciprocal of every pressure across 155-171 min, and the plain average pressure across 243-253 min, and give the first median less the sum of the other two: -1.35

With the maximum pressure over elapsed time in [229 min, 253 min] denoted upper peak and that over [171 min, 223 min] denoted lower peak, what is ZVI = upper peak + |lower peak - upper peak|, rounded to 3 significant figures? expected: 1.51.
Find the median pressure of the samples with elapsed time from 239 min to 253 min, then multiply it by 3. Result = 3.99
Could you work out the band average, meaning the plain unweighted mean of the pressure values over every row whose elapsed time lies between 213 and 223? 1.28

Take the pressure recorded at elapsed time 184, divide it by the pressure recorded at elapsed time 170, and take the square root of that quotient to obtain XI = 1.012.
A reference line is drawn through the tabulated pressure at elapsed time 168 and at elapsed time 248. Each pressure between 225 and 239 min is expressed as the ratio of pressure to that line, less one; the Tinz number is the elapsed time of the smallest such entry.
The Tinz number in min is 230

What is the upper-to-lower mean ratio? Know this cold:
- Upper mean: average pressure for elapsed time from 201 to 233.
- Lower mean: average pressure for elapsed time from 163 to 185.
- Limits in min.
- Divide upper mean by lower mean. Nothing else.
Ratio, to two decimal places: 1.01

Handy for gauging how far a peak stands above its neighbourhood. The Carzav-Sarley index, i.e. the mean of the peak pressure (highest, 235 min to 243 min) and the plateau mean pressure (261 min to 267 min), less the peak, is -0.10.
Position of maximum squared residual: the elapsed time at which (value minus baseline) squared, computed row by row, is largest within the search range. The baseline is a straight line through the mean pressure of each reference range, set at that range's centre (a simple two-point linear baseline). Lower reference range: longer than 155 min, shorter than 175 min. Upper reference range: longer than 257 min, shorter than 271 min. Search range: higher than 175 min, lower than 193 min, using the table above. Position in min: 184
